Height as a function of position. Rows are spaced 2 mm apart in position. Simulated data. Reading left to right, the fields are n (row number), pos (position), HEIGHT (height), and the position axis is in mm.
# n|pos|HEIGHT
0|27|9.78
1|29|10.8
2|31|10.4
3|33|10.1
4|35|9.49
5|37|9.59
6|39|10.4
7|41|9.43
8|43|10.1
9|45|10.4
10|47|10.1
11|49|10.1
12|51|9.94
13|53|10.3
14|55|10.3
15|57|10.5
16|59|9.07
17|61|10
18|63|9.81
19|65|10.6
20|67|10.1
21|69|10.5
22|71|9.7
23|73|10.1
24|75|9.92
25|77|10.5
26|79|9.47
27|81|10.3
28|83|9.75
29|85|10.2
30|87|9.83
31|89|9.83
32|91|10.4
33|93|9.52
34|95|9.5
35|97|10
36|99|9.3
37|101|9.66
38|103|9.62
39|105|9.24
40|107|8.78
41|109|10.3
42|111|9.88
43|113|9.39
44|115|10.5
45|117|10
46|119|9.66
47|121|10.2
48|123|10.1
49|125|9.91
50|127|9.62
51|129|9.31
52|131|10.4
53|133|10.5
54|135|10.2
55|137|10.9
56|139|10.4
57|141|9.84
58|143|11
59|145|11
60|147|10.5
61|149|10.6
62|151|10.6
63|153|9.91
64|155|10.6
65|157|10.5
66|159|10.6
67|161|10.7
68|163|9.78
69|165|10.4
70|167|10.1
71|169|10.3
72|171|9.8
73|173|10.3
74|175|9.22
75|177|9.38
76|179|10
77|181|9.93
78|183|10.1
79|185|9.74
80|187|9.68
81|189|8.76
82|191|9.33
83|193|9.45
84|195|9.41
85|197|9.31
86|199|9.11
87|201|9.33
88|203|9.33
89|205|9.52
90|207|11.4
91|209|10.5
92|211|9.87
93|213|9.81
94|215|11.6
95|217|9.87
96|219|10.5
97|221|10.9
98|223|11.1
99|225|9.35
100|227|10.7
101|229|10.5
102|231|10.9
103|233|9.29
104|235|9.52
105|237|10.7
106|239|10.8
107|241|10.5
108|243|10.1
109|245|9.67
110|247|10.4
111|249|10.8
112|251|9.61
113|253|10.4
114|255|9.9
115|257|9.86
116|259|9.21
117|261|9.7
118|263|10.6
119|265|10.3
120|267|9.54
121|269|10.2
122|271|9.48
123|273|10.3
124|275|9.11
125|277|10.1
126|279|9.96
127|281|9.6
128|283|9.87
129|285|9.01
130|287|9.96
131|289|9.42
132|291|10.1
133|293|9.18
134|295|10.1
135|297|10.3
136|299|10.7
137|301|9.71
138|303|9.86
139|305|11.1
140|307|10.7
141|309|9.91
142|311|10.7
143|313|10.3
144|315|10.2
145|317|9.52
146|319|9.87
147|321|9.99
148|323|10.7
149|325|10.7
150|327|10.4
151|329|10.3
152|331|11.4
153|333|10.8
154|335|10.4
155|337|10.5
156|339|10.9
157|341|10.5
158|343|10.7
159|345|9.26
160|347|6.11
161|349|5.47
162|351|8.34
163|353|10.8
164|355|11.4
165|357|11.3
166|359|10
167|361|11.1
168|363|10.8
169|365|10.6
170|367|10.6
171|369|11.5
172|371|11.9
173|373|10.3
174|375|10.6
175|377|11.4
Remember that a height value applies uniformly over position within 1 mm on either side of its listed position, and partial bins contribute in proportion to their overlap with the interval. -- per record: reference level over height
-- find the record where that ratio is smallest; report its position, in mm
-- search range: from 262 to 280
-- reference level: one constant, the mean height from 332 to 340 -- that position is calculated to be 263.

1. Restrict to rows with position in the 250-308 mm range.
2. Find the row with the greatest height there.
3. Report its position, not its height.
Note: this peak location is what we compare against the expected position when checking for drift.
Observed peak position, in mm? 305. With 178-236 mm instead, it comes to 215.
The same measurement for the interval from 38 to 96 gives 65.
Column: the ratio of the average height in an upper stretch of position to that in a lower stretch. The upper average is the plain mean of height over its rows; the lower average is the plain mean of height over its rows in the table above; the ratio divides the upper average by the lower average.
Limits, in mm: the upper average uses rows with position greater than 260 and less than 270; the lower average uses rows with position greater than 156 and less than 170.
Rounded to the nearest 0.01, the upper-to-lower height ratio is 0.97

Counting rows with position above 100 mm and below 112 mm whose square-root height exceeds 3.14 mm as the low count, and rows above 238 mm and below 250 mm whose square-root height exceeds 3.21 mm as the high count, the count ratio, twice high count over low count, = 4.0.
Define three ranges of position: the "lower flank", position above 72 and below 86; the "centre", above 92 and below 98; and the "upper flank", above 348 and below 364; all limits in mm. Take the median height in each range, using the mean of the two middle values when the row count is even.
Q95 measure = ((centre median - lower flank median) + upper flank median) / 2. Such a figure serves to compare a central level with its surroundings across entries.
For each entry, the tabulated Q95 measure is 5.11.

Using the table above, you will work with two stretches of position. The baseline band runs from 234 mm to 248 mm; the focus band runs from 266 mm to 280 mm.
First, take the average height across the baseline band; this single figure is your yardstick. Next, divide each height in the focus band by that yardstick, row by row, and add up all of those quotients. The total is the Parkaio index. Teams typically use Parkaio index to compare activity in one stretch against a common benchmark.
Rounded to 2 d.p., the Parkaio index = 6.71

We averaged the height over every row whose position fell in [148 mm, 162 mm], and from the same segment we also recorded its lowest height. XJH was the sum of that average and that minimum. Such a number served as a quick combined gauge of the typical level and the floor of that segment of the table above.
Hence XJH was 20.4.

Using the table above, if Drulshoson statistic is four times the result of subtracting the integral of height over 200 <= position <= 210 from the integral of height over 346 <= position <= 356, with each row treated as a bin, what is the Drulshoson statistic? -64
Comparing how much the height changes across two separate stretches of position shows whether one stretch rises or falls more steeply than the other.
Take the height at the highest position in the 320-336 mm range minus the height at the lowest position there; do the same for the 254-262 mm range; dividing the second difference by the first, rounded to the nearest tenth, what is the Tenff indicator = -0.5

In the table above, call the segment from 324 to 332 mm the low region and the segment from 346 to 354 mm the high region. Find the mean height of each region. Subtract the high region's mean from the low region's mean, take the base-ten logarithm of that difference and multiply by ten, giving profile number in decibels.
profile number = 5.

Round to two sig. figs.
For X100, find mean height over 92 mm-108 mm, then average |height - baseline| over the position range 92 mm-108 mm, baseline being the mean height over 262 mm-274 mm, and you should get 0.62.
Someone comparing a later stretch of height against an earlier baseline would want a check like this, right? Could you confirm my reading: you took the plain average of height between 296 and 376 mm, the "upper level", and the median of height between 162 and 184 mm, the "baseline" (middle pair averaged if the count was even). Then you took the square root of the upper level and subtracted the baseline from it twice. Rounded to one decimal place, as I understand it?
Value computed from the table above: -16.8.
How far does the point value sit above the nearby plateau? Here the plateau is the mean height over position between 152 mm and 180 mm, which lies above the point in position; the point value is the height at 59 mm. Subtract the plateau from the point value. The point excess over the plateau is -1.0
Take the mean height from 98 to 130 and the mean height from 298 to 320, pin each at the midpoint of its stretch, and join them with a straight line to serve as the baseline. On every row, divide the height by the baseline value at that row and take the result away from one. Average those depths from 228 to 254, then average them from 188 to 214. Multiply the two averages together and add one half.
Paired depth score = 0.499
